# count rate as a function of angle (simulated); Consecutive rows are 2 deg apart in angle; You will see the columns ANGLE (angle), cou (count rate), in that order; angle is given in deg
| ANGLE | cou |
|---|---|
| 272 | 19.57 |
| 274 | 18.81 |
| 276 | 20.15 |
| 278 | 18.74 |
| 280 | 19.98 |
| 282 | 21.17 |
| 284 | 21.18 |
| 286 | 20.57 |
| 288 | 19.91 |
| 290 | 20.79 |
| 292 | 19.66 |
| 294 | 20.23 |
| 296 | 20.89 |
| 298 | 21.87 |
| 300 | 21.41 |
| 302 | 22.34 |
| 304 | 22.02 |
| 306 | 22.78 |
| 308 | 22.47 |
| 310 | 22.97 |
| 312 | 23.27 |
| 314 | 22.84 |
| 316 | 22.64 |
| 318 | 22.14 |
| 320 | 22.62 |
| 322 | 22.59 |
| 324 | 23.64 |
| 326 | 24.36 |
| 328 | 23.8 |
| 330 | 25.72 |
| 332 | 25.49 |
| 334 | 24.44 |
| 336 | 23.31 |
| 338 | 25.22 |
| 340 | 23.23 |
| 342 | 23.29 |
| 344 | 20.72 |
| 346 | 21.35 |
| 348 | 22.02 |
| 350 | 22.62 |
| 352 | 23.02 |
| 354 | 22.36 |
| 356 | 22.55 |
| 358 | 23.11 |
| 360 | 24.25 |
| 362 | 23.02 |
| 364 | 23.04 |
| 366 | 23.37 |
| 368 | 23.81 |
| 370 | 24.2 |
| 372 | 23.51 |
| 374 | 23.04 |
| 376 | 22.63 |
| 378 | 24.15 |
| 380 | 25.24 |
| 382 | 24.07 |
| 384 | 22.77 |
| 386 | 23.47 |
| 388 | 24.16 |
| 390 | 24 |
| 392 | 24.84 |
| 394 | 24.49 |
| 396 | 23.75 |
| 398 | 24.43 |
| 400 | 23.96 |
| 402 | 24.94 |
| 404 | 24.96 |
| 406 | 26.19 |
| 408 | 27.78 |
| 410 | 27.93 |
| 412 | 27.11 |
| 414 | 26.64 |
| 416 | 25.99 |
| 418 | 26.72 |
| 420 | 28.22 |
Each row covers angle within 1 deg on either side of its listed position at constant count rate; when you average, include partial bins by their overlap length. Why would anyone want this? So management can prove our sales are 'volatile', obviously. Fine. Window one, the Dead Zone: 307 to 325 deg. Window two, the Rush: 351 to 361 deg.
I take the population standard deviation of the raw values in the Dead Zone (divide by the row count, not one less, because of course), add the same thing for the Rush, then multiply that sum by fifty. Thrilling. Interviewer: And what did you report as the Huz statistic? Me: 54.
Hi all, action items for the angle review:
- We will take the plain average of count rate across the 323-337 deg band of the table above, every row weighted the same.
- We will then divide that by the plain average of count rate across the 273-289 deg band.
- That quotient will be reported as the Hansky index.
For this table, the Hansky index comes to 1.22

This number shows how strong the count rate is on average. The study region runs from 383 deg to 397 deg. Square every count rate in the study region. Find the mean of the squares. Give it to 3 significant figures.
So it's 573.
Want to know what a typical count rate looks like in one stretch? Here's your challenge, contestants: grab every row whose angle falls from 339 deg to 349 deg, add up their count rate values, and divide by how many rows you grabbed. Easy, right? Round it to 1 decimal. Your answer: 22.1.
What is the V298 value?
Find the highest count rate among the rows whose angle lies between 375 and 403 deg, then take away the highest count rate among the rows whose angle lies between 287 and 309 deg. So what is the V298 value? 2.46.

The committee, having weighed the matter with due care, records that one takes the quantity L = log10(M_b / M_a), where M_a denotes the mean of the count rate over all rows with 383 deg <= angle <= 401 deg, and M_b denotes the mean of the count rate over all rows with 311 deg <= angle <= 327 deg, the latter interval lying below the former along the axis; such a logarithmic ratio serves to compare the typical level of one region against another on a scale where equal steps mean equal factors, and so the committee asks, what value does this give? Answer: -0.02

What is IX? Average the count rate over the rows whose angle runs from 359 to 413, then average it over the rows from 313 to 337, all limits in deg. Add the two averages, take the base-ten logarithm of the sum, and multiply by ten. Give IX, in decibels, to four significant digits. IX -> 16.82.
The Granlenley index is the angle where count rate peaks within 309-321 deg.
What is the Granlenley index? 312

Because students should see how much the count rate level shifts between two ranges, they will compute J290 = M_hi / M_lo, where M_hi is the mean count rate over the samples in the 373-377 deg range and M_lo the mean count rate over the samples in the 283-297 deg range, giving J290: 1.12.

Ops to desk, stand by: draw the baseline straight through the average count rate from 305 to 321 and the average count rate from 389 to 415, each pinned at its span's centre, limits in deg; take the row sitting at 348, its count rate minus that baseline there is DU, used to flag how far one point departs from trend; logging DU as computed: -1.8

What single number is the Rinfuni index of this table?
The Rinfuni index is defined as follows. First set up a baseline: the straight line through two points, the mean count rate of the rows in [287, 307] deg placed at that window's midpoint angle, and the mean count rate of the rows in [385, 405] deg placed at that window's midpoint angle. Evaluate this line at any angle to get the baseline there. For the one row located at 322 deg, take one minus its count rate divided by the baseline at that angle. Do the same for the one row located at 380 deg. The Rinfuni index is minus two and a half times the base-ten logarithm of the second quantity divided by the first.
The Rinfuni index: -0.8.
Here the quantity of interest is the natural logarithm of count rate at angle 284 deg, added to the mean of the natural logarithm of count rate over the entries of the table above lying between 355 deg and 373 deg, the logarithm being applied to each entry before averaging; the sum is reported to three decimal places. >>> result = 6.207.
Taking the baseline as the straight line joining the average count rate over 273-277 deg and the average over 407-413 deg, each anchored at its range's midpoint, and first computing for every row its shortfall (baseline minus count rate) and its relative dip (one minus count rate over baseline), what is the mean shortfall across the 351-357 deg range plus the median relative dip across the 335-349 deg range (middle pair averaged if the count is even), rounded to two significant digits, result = 1.6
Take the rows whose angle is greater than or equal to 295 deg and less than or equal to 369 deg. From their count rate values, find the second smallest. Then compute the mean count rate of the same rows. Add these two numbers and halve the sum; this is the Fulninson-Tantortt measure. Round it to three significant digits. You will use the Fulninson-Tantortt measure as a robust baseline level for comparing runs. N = 21.9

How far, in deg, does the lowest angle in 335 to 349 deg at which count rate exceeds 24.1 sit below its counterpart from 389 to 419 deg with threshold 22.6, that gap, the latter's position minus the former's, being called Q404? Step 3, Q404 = 52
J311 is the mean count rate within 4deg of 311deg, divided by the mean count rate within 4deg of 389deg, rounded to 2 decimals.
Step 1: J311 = 0.95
